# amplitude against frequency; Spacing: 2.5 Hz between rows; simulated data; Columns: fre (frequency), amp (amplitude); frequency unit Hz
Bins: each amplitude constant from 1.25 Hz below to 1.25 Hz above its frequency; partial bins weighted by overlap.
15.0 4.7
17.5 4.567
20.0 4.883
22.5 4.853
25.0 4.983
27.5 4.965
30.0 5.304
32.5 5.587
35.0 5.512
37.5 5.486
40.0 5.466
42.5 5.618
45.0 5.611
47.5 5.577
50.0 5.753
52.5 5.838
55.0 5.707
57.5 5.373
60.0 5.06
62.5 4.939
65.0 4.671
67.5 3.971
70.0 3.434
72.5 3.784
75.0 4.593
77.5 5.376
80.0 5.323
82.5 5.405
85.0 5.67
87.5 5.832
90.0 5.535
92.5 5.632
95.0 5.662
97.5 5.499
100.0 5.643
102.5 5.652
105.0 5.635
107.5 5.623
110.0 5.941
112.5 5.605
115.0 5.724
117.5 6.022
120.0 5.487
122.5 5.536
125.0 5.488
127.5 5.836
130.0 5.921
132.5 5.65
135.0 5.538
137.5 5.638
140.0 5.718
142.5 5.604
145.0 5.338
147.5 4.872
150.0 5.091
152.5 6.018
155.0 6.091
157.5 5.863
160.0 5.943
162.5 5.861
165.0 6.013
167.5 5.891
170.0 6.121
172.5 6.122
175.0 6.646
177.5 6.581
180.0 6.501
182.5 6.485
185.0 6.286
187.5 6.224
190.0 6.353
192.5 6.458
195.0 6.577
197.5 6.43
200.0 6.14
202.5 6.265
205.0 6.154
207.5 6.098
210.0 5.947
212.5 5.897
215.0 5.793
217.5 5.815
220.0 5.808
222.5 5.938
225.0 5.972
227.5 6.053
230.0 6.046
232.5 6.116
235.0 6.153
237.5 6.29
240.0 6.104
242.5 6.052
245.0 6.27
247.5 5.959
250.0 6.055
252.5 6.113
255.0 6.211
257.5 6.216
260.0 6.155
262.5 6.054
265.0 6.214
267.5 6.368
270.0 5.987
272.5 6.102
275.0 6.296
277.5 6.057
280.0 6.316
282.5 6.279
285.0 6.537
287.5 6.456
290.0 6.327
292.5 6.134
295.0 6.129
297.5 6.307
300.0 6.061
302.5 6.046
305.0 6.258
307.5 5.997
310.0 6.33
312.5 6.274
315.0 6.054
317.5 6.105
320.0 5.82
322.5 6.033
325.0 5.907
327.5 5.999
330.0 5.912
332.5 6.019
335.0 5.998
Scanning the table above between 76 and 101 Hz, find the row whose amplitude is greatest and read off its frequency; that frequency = 87.5 Hz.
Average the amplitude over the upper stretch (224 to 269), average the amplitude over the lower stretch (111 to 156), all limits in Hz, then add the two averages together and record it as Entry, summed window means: 11.8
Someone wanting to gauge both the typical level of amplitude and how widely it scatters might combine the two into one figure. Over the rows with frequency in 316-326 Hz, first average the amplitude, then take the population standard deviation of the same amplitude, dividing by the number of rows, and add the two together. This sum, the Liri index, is 6.08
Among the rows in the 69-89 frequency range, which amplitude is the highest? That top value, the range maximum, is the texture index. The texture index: 5.832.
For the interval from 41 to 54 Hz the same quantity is 5.838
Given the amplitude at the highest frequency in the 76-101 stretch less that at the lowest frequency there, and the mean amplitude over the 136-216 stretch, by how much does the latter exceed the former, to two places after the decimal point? 5.76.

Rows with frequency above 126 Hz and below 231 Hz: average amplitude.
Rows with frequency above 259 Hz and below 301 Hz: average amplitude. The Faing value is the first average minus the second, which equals -0.23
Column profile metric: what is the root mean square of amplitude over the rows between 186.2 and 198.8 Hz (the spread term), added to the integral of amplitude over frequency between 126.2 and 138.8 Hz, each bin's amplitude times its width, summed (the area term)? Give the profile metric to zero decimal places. 78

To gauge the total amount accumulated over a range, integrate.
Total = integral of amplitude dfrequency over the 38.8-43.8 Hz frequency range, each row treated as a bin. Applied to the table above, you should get 28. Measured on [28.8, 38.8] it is 55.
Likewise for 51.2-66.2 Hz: 79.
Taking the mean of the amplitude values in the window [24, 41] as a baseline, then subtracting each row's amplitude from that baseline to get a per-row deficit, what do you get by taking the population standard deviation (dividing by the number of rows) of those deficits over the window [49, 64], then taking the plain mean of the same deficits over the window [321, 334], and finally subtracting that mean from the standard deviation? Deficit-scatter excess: 0.99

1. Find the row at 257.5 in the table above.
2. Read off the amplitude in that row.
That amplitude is 6.216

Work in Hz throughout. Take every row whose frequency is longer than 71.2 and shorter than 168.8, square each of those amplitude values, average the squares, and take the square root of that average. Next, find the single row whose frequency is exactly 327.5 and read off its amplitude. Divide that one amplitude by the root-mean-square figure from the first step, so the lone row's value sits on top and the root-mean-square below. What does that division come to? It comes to 1.07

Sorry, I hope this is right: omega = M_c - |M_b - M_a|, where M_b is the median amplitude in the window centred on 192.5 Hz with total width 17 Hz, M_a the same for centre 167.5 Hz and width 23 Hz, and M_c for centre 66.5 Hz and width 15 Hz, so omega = 3.98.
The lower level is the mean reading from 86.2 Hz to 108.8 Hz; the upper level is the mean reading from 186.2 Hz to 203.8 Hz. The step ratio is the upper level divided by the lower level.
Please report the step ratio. 1.13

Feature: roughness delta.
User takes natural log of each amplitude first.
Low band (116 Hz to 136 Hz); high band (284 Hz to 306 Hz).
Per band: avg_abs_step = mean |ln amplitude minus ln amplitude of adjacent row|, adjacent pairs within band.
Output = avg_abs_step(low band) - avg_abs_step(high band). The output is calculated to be 0.015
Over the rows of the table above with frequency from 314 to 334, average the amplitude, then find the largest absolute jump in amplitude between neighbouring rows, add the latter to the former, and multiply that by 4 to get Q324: 25.1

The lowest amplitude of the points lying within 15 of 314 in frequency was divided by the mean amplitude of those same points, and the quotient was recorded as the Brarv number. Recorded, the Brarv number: 0.958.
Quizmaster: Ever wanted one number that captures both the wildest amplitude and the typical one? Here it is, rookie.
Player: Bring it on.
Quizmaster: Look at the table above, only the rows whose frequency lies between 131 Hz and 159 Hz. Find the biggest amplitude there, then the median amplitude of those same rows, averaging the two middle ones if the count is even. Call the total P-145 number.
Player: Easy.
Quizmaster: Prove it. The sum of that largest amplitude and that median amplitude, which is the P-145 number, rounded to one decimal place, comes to 11.7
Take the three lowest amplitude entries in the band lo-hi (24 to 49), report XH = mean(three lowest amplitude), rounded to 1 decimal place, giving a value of 5.1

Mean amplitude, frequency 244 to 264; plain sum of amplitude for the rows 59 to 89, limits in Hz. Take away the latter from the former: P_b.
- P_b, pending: -52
